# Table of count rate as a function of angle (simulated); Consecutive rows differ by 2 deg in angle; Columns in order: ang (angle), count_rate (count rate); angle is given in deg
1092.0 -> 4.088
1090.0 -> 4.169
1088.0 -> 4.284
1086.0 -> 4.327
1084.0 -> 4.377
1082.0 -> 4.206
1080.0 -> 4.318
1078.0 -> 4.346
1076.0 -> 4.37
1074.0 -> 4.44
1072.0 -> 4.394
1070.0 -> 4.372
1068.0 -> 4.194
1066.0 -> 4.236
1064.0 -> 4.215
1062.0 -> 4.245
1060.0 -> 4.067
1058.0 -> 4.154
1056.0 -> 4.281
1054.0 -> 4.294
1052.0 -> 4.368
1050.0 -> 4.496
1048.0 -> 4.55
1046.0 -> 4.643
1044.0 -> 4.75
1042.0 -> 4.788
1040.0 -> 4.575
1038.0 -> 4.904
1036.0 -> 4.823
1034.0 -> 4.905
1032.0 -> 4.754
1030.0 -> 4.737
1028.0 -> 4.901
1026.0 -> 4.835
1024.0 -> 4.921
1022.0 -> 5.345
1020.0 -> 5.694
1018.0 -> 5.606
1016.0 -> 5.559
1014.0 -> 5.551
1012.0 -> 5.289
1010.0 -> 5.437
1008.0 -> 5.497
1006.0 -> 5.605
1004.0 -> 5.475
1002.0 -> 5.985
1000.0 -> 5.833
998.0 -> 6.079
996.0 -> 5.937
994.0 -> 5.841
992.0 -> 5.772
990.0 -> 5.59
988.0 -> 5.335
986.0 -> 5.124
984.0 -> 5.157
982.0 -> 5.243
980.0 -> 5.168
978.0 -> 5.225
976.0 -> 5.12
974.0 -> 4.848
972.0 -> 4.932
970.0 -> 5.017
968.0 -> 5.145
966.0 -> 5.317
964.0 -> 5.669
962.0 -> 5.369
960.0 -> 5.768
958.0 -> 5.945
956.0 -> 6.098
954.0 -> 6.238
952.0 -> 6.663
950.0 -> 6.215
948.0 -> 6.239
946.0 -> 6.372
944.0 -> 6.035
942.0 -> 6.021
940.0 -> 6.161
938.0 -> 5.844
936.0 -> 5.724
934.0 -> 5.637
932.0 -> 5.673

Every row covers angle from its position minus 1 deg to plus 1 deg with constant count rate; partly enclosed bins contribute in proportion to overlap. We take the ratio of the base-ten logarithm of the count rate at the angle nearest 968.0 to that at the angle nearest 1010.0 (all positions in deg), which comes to 0.97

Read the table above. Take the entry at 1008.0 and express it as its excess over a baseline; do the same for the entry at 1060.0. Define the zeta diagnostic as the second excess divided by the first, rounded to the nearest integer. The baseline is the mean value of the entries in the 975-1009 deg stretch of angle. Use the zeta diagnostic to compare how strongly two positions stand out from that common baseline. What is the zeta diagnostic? 46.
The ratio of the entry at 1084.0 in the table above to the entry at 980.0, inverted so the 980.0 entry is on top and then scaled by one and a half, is 1.77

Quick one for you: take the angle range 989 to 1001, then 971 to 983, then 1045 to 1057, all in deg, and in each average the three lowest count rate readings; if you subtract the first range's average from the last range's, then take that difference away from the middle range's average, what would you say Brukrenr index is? 6.4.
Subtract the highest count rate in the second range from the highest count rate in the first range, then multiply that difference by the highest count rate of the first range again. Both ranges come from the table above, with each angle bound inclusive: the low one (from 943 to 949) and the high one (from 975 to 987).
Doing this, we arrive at 7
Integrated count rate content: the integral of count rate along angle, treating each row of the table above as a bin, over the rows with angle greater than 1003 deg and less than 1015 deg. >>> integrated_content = 66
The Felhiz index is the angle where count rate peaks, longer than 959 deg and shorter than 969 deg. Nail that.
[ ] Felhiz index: 960.0 deg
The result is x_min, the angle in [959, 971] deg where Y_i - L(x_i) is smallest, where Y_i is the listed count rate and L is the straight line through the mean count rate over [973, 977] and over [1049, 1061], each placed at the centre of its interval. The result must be 970.0 deg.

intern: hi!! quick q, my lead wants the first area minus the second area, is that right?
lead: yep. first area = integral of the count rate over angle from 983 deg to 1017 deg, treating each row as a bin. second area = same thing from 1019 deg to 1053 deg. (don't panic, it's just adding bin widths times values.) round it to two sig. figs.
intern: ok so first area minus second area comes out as 26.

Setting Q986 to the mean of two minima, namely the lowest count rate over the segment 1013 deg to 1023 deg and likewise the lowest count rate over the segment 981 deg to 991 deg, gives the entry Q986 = 5.23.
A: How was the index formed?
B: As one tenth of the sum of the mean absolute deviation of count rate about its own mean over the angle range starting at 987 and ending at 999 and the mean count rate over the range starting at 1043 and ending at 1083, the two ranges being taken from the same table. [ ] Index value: 0.45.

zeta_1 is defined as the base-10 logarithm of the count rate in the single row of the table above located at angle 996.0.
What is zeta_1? 0.77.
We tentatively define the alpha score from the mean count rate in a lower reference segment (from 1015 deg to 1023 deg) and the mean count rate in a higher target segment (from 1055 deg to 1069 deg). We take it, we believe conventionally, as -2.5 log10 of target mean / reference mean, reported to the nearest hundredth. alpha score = 0.30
